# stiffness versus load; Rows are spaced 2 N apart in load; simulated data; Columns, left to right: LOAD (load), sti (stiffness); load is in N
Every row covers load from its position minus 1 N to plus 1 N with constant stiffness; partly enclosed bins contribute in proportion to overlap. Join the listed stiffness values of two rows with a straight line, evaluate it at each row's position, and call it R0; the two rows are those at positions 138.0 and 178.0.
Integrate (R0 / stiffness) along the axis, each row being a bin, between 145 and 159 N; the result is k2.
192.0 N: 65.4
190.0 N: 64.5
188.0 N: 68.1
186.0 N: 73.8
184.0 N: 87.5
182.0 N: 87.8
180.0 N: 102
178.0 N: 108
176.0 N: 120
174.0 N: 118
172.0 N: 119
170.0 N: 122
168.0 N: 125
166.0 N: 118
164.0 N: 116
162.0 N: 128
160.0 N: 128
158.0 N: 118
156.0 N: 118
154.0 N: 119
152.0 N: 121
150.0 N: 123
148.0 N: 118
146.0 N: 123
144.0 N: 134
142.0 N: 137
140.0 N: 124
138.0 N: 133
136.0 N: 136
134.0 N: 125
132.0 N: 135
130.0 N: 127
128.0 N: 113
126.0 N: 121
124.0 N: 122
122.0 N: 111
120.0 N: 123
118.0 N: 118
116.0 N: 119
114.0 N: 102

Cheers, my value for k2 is 14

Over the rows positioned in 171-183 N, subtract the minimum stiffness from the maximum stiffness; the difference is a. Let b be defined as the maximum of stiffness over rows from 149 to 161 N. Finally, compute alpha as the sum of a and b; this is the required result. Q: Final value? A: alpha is 160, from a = 32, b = 128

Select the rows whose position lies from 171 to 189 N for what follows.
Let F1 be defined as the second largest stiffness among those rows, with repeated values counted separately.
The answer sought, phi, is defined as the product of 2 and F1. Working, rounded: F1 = 119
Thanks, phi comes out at 238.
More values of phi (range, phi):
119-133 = 254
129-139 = 270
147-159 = 242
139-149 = 268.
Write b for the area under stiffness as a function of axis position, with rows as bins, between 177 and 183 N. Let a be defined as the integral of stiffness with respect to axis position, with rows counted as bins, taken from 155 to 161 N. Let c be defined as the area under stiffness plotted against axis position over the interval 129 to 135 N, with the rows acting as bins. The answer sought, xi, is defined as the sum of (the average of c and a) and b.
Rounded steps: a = 728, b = 596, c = 774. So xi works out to 1347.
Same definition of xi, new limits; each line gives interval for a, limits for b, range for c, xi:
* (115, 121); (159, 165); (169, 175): 1463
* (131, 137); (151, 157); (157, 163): 1486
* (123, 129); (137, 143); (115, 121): 1504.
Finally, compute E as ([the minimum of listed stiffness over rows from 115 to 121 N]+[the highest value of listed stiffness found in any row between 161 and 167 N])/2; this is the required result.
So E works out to 123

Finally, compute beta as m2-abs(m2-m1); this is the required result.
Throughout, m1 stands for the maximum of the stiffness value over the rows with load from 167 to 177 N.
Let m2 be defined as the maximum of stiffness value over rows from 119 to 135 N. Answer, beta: 125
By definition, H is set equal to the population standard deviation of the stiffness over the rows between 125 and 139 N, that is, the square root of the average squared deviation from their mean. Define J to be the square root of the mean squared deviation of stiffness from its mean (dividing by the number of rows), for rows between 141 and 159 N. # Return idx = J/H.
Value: 0.87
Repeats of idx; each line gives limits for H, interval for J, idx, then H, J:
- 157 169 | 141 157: 1.38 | 5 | 6.9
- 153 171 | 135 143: 1.18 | 4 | 5.1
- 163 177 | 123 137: 2.71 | 3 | 7.5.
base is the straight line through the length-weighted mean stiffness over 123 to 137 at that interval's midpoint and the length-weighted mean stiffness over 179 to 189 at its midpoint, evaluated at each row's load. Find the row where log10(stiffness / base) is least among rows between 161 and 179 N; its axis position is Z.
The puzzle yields 164.0 N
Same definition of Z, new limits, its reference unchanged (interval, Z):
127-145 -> 128.0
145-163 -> 148.0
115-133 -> 122.0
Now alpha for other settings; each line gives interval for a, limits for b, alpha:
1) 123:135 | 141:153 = 159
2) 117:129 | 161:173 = 140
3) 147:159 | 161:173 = 133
